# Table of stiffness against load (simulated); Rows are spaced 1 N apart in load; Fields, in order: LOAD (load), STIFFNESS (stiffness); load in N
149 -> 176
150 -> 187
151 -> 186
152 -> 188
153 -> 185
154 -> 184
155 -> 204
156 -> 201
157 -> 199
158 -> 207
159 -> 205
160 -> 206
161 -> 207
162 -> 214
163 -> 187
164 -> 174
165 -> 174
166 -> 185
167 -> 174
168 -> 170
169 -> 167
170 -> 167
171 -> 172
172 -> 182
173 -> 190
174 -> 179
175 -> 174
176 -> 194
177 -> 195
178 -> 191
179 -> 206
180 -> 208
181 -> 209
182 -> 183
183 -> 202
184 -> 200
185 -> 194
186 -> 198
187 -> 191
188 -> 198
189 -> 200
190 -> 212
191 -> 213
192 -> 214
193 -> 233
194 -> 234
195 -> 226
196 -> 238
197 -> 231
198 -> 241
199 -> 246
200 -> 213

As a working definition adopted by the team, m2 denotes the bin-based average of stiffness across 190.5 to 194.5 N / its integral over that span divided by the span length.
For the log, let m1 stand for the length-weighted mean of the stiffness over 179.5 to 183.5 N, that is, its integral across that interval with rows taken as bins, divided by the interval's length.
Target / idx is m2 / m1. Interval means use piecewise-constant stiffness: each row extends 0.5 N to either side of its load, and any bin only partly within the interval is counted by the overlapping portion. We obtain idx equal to 1.11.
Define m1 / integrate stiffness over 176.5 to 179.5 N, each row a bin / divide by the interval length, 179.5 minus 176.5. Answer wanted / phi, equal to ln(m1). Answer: 5.28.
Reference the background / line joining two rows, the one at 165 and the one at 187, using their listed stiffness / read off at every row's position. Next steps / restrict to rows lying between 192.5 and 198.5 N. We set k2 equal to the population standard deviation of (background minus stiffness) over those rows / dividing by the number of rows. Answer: 4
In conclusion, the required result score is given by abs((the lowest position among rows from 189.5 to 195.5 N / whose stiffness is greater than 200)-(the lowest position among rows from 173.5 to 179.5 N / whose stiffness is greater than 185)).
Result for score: 14 N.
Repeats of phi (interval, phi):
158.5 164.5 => 5.29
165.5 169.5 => 5.16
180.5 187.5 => 5.28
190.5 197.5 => 5.42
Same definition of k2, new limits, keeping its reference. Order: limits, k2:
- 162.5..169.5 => 8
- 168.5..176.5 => 8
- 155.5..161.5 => 2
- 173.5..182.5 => 11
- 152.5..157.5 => 8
